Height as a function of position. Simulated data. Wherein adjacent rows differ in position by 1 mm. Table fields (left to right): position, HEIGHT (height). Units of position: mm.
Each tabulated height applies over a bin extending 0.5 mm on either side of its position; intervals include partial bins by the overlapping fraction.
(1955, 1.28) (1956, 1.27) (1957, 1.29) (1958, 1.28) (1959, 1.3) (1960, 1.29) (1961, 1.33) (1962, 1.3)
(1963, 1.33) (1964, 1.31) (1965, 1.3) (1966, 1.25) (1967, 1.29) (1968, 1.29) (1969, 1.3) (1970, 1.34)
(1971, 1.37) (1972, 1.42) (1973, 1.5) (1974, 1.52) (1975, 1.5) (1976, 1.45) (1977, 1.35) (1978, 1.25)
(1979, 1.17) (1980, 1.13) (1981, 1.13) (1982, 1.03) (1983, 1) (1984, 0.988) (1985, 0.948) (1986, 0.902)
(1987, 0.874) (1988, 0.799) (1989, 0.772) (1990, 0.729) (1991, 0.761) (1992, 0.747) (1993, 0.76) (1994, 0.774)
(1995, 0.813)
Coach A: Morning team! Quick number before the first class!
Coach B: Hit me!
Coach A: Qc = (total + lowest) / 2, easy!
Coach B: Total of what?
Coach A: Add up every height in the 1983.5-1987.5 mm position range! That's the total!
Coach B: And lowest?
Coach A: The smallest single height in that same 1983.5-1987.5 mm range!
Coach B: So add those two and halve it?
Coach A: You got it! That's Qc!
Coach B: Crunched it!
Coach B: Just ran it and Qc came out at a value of 2.3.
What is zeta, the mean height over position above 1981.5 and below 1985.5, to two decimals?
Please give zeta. 0.99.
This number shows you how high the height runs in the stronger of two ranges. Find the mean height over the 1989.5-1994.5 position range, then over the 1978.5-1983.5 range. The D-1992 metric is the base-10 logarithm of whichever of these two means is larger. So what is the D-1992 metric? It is 0.04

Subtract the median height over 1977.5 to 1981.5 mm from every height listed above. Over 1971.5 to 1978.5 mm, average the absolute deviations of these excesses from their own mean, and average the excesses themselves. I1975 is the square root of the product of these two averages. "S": 0.14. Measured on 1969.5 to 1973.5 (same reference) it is 0.12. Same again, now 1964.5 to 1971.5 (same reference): 0.07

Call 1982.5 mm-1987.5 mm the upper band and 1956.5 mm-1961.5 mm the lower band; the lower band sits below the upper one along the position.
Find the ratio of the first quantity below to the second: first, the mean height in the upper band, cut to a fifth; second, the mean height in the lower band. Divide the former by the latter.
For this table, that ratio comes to 0.15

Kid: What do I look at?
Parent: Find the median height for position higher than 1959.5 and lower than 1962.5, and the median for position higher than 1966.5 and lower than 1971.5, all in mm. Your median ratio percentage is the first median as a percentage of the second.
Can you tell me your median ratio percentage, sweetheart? 100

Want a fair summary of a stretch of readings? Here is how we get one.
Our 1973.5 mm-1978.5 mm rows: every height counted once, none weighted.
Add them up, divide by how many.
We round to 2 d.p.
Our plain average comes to 1.41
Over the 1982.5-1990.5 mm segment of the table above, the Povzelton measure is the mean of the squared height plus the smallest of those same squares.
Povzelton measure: 1.31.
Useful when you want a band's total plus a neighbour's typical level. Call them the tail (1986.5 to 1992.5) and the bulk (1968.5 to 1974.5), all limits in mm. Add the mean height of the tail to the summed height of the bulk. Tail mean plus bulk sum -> 9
